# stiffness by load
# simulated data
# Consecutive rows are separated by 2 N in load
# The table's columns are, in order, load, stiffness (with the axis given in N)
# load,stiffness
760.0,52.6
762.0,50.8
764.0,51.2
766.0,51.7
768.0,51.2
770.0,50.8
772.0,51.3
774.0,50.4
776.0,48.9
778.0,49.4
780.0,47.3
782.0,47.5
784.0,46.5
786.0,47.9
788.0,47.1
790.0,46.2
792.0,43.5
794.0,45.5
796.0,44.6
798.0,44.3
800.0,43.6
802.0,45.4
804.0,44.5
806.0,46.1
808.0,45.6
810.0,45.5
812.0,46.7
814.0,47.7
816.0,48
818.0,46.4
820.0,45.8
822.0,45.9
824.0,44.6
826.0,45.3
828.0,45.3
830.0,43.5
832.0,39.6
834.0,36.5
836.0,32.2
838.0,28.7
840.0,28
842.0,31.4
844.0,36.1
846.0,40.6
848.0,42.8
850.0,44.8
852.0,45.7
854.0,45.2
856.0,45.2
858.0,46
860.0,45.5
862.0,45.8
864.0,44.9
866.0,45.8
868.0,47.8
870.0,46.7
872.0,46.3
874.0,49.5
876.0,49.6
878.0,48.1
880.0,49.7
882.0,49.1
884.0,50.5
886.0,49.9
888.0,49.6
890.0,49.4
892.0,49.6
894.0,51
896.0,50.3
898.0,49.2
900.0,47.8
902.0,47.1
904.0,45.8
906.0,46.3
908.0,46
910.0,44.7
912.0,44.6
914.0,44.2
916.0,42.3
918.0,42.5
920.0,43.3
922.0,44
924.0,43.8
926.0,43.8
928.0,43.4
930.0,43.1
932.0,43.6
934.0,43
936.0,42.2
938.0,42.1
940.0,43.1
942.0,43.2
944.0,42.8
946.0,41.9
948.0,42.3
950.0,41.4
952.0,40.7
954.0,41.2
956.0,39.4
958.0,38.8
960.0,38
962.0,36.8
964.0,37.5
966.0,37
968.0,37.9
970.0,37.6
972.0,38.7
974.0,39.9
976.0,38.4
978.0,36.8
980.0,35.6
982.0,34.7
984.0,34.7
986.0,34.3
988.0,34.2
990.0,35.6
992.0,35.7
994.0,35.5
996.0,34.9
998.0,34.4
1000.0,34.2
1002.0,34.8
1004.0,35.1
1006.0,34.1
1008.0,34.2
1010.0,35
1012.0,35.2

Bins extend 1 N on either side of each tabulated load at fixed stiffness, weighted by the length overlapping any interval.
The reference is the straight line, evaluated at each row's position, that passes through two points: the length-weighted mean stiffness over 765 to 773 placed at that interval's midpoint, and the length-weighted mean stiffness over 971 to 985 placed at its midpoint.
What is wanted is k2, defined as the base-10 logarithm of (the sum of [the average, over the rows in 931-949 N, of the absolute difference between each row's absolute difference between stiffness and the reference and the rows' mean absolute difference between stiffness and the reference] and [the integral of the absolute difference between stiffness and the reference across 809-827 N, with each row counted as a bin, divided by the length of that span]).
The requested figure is 0.3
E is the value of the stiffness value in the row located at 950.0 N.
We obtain 41.4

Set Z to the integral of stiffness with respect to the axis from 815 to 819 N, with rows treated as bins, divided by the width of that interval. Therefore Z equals 47.2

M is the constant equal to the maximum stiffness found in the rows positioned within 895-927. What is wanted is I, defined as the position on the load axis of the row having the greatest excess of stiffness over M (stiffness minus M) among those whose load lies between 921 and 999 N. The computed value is 922.0 N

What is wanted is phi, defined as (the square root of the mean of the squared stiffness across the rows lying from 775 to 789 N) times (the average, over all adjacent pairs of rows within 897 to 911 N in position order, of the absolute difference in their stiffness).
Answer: 44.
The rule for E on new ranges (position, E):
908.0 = 46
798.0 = 44.3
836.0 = 32.2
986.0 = 34.3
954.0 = 41.2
